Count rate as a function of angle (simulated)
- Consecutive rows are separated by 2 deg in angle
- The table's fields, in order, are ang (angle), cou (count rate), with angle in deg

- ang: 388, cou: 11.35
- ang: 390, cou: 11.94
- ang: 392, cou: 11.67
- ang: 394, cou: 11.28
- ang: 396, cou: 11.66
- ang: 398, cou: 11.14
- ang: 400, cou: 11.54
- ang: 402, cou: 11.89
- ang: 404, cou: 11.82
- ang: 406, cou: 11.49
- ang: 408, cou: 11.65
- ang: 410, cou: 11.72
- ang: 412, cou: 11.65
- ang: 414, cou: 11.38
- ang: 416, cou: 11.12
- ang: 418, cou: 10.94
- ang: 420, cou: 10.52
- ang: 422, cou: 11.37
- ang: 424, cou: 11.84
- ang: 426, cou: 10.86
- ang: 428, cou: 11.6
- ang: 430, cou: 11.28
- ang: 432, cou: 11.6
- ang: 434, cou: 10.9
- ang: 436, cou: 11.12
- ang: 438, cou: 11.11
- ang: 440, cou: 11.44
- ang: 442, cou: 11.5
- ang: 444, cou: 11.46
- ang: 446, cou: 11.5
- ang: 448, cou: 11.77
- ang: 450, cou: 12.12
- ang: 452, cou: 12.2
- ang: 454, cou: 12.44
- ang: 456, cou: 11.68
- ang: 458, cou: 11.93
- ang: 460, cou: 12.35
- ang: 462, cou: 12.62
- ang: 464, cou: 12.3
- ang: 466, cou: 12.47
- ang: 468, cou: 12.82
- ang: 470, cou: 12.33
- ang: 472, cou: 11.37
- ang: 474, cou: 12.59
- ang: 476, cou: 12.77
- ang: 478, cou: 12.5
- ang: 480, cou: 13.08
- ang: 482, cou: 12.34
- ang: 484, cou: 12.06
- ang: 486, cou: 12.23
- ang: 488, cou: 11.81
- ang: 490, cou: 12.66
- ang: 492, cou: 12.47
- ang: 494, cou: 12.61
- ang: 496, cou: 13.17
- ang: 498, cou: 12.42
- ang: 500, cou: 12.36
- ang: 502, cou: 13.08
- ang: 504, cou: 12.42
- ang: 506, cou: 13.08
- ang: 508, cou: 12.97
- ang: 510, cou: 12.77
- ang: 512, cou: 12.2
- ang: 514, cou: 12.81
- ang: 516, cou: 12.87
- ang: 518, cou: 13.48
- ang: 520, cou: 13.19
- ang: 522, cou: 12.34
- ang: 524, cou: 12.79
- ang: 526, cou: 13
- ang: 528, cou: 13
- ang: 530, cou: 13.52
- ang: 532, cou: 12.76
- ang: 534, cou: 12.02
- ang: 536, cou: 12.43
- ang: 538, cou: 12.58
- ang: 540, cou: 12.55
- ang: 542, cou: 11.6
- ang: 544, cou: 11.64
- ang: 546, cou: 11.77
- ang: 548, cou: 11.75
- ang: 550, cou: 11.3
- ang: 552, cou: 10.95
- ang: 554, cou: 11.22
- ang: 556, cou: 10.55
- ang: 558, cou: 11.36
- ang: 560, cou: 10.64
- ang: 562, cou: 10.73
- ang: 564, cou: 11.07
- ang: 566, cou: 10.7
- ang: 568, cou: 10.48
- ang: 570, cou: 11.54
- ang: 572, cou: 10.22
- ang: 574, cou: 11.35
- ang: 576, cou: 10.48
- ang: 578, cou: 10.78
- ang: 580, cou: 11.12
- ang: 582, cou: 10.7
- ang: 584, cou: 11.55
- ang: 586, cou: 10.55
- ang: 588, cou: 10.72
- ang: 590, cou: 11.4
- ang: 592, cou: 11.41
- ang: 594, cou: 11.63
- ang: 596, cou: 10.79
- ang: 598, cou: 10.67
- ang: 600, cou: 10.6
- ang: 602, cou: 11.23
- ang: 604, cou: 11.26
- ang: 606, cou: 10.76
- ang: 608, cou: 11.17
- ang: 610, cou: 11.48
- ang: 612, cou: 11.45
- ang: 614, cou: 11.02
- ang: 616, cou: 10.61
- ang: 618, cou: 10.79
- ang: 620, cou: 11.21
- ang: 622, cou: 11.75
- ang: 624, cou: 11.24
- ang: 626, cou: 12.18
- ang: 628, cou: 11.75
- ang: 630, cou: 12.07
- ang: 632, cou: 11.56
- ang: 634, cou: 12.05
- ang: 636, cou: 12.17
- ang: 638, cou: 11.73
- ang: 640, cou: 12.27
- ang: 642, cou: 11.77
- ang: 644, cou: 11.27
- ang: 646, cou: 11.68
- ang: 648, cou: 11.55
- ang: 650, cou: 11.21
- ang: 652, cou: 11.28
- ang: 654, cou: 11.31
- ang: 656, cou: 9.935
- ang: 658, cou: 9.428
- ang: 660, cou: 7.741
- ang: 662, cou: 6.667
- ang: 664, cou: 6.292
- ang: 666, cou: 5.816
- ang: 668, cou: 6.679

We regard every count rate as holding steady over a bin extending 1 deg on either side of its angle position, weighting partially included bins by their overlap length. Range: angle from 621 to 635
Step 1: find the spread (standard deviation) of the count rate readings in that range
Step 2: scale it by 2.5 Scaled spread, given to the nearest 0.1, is 0.8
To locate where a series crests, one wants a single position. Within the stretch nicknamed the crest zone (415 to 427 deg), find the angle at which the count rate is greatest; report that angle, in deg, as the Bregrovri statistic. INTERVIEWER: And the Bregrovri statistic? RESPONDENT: 424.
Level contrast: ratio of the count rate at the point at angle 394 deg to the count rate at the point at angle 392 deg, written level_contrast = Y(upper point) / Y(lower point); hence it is 0.97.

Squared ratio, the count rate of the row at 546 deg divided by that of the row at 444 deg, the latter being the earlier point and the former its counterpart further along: 1.05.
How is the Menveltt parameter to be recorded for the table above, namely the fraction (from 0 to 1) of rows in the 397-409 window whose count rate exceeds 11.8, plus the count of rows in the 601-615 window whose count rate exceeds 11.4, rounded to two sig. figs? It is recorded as 2.3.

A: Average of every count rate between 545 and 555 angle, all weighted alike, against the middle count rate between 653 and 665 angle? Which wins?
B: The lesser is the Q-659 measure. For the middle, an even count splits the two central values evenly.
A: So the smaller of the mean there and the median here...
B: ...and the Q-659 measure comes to 8.6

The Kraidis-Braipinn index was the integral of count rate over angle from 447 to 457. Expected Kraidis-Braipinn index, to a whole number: 120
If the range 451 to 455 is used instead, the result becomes 49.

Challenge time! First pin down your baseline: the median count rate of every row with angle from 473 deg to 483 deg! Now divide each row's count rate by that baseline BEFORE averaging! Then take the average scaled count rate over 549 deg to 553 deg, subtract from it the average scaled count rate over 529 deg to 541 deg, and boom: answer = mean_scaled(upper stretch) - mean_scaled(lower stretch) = -0.12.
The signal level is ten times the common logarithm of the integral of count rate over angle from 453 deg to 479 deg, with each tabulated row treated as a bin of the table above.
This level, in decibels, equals 25.1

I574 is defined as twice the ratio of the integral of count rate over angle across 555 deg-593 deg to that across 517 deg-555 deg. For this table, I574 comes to 1.77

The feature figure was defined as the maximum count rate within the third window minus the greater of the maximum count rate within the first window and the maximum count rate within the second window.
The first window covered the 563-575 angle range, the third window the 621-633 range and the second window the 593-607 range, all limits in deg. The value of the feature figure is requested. 0.55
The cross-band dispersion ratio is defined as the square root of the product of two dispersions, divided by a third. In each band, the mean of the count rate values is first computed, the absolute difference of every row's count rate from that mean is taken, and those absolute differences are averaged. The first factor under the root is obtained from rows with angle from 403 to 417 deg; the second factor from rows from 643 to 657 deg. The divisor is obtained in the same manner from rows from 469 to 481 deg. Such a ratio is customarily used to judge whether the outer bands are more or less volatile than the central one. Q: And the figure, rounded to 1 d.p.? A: 0.7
